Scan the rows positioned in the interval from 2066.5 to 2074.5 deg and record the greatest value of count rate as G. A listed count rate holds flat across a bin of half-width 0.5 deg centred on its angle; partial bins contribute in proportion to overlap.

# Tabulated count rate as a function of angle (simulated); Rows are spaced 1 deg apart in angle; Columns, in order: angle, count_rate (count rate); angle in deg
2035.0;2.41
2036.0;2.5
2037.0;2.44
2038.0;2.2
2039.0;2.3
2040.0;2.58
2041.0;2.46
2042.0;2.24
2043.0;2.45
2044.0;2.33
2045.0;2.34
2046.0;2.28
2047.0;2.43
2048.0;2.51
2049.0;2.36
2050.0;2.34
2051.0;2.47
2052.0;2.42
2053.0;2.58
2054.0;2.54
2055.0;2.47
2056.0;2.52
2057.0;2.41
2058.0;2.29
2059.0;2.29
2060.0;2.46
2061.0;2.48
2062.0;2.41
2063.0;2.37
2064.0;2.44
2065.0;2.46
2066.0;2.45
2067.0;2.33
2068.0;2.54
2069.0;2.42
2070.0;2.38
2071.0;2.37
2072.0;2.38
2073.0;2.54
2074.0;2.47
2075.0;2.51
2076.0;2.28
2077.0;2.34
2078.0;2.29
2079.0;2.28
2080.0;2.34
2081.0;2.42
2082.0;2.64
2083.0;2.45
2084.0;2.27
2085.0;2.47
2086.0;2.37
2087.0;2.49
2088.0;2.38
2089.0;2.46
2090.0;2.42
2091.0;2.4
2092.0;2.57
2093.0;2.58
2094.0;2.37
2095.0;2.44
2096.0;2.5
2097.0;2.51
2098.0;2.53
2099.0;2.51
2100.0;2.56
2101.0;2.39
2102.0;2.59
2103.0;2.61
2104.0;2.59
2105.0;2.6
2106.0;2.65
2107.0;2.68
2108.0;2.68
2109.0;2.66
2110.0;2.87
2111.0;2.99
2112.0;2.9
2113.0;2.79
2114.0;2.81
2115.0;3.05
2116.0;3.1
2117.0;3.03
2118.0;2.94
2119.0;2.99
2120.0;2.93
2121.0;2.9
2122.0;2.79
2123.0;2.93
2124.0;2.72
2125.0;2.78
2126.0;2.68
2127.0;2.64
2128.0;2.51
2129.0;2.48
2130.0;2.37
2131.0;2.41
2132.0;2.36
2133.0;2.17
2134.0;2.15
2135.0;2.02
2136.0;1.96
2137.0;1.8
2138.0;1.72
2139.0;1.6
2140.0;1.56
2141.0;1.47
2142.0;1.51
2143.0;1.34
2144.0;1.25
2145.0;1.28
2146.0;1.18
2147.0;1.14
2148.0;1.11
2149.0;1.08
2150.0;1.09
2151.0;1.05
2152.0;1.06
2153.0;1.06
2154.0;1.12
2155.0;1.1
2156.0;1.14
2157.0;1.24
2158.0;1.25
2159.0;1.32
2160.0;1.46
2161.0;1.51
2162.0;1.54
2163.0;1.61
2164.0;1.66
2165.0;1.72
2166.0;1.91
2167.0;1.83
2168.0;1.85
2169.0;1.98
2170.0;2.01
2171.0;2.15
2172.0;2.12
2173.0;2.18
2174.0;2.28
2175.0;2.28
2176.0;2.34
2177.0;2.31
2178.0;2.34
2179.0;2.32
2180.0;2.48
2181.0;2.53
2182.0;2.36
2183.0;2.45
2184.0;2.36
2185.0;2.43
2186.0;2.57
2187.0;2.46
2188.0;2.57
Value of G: 2.54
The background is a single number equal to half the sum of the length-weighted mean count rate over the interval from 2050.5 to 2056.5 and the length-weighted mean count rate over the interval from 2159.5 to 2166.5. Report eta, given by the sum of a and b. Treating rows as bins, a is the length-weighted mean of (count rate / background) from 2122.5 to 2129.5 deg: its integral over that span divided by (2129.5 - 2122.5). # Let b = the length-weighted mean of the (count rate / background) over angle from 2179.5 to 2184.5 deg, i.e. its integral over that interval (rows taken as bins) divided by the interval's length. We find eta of 2.48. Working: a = 1.30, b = 1.18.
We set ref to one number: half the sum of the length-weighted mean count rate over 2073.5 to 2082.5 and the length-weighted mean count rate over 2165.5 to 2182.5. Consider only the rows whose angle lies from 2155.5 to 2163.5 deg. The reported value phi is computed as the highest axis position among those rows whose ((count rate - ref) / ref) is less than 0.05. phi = 2163.0 deg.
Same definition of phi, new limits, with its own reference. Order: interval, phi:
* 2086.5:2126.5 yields 2101.0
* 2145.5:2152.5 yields 2152.0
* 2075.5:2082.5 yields 2080.0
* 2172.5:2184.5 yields 2184.0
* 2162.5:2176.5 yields 2176.0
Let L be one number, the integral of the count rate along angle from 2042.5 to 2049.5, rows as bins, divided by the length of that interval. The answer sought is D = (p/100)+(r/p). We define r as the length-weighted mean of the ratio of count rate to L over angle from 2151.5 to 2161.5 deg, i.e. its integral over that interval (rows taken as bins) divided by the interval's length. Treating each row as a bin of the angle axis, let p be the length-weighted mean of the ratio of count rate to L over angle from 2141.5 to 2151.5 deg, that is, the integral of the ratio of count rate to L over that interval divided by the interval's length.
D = 1.0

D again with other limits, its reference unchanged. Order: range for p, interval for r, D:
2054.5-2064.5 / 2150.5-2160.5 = 0.5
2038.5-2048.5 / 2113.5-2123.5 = 1.2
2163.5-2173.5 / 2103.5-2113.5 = 1.4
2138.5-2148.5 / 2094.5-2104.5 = 1.9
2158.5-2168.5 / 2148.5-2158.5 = 0.7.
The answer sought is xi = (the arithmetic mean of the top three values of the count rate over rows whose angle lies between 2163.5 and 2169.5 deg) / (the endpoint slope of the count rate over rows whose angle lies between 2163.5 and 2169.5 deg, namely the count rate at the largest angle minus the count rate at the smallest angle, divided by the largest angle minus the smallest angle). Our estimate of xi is 30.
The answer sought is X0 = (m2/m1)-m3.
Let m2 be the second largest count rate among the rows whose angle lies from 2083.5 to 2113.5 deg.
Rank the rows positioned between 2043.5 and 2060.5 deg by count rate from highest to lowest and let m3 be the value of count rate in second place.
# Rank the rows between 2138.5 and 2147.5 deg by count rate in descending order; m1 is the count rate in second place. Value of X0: -0.7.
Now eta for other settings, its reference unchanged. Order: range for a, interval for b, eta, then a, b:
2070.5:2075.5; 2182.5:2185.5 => 2.36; 1.19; 1.17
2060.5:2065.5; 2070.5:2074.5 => 2.36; 1.18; 1.18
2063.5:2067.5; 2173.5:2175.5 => 2.28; 1.17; 1.10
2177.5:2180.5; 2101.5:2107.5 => 2.42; 1.15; 1.27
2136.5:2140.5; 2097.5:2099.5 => 2.03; 0.81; 1.22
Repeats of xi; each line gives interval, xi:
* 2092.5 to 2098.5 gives -254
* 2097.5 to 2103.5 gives 162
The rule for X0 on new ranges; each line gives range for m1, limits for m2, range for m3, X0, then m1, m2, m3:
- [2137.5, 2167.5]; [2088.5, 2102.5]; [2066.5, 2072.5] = -1.0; 1.83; 2.58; 2.42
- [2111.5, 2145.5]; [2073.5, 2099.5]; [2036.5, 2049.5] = -1.7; 3.05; 2.58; 2.51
